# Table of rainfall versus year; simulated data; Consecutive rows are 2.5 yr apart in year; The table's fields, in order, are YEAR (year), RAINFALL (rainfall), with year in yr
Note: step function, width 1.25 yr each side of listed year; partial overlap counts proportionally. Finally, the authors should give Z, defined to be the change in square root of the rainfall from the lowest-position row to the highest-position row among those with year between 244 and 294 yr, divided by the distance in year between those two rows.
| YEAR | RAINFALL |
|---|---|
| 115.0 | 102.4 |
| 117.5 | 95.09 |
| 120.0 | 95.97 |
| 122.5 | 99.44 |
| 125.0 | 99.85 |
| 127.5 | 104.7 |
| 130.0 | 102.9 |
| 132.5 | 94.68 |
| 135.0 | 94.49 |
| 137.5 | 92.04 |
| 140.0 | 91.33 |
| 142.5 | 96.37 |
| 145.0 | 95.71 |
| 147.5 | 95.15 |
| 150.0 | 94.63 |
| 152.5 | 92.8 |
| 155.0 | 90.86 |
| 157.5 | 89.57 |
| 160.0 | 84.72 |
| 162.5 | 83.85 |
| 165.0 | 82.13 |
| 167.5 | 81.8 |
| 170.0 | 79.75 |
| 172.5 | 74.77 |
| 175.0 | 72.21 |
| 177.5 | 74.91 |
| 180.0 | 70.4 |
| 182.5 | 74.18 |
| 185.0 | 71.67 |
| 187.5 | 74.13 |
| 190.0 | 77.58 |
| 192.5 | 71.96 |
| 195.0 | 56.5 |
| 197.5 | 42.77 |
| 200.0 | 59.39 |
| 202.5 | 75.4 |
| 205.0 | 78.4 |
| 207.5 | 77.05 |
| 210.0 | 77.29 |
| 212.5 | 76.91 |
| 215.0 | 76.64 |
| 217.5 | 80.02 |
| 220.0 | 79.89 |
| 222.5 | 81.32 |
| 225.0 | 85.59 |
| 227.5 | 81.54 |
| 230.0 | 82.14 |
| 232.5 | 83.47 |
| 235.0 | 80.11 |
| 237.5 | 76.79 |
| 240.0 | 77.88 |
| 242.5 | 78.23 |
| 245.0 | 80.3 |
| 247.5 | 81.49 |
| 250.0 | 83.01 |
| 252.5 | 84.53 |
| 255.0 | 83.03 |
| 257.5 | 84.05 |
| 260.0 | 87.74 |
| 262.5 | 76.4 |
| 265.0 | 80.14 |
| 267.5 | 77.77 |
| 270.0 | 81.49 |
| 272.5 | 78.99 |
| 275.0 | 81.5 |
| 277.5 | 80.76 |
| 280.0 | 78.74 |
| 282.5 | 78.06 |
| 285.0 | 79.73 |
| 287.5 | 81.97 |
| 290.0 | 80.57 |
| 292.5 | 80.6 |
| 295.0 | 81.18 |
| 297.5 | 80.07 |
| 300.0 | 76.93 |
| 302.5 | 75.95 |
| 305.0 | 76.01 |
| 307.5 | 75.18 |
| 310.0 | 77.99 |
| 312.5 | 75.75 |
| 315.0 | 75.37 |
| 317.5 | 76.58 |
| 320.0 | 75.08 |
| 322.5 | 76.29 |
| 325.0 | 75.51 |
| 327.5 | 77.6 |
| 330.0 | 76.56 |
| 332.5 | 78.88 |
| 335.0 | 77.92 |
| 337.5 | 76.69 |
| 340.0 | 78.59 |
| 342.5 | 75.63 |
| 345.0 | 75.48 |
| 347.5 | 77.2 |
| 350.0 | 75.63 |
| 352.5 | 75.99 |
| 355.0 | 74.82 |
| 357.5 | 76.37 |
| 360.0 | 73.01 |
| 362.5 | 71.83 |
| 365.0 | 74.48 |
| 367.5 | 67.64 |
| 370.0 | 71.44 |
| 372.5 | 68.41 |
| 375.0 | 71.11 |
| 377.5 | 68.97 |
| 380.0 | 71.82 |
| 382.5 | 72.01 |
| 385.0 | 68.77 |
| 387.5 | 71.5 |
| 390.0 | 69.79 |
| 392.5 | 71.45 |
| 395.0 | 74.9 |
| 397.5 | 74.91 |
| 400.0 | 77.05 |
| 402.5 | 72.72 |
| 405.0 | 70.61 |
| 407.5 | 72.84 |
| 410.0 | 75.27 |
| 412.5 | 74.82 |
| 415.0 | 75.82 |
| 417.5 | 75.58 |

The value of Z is 0.000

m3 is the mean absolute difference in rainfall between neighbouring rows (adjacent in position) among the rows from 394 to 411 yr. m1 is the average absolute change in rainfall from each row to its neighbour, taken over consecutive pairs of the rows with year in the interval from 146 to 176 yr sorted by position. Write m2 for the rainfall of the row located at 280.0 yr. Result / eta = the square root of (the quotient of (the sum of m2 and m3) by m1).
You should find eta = 6.2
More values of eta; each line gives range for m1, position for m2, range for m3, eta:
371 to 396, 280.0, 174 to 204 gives 6.1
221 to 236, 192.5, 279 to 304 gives 5.2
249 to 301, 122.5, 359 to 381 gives 6.6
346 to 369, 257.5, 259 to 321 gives 6.1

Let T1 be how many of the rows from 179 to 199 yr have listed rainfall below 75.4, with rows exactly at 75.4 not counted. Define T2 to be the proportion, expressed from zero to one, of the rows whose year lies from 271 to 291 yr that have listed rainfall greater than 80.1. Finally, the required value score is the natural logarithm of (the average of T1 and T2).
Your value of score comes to 1.3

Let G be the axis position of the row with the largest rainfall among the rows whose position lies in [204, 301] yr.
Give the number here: 260.0 yr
